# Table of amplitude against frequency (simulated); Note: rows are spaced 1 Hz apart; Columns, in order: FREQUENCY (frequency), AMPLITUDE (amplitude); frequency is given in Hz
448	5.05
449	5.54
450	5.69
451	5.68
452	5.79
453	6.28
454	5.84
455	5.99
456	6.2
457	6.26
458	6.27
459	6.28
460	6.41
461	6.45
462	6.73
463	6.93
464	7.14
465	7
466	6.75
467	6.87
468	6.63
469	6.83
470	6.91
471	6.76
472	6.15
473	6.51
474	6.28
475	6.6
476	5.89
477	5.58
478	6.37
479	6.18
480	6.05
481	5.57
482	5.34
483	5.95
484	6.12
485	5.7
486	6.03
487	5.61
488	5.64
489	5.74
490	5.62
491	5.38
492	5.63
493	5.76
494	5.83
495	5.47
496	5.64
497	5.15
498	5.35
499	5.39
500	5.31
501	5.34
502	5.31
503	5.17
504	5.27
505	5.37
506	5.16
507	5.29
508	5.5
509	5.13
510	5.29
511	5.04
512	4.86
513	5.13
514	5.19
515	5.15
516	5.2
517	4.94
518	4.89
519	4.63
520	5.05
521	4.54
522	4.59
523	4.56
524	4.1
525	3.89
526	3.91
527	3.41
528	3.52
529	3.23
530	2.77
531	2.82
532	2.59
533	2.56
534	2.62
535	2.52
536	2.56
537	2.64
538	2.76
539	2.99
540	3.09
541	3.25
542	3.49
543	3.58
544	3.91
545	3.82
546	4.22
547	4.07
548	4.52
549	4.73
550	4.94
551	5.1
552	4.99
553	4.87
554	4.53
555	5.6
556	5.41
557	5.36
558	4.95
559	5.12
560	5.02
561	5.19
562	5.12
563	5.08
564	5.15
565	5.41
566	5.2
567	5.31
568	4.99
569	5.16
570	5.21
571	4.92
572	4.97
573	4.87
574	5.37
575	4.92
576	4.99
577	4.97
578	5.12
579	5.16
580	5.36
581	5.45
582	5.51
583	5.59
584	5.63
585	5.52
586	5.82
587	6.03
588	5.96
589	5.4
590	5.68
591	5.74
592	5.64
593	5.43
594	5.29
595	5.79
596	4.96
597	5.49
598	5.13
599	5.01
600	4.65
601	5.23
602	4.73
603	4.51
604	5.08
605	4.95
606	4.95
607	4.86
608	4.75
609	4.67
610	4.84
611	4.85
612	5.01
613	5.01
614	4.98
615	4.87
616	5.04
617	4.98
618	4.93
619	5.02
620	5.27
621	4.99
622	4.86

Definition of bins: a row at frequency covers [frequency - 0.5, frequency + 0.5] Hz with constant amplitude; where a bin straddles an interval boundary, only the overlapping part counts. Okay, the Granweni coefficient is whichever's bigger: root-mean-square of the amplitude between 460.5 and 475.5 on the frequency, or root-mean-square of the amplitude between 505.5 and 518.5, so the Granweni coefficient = 6.7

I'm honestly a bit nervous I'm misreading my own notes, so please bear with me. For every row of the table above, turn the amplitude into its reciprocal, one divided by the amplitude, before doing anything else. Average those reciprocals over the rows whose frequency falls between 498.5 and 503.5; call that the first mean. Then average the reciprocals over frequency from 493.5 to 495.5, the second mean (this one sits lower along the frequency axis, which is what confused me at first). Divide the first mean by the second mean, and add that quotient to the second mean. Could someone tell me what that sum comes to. 1.24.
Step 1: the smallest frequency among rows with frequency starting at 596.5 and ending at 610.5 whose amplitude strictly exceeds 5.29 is 597 Hz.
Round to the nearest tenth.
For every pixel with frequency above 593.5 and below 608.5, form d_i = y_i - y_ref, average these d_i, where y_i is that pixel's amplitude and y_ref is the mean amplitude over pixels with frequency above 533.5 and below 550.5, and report 1.5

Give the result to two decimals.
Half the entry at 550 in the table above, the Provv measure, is 2.47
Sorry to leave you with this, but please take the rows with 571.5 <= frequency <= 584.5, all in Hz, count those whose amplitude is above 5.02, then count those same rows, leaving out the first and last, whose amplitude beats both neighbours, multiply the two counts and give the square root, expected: 4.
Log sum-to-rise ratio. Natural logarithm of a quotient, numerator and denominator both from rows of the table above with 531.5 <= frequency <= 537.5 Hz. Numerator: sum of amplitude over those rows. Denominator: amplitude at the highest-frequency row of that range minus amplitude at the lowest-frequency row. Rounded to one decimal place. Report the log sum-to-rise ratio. 5.7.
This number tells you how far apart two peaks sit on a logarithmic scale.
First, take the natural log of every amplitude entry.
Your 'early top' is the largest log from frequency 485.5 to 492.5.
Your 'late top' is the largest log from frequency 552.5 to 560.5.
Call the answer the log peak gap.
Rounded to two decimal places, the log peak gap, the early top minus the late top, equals 0.07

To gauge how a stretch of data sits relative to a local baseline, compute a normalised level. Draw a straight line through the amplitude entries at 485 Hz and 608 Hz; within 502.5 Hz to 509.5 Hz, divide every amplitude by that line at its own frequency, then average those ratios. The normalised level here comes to 0.95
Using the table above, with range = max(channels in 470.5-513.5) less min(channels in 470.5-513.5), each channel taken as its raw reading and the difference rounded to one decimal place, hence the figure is 1.9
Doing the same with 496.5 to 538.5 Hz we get 3.0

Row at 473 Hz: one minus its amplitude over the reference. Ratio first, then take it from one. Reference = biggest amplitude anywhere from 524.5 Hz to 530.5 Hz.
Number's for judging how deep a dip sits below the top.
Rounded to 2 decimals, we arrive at -0.66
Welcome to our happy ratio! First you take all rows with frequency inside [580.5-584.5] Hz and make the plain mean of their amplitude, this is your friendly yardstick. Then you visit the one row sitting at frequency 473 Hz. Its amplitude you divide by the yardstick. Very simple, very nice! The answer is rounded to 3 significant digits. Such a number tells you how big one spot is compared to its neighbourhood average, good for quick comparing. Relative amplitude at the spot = 1.17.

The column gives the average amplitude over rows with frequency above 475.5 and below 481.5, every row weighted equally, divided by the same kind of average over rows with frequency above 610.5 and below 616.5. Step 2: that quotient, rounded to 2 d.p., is 1.20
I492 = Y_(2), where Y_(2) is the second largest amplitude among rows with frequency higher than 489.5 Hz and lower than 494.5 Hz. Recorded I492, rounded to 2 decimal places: 5.76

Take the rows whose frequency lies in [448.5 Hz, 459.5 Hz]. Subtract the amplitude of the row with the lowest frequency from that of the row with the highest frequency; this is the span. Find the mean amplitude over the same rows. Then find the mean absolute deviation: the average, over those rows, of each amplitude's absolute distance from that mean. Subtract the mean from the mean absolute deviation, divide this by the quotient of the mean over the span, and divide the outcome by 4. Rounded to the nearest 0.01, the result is -0.18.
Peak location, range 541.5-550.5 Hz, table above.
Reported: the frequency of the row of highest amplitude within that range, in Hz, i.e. 550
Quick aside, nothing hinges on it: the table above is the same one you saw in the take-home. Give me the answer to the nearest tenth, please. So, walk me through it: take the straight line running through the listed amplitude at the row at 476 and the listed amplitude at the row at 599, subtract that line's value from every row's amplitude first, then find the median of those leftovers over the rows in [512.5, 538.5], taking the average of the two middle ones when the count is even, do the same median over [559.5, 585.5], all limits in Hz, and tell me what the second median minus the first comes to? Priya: 1.6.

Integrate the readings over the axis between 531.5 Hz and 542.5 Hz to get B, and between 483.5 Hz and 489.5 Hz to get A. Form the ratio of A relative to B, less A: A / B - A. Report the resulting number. -34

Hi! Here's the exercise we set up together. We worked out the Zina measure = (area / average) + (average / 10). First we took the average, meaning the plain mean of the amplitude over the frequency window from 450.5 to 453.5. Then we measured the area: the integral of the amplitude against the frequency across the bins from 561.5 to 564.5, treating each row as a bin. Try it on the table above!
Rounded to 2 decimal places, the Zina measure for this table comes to 3.19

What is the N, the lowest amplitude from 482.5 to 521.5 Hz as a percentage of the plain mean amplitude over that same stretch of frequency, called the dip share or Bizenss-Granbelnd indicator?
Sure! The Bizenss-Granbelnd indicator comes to 85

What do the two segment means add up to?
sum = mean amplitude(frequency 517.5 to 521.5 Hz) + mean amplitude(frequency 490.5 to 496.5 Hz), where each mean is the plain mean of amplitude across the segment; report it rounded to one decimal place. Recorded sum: 10.4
